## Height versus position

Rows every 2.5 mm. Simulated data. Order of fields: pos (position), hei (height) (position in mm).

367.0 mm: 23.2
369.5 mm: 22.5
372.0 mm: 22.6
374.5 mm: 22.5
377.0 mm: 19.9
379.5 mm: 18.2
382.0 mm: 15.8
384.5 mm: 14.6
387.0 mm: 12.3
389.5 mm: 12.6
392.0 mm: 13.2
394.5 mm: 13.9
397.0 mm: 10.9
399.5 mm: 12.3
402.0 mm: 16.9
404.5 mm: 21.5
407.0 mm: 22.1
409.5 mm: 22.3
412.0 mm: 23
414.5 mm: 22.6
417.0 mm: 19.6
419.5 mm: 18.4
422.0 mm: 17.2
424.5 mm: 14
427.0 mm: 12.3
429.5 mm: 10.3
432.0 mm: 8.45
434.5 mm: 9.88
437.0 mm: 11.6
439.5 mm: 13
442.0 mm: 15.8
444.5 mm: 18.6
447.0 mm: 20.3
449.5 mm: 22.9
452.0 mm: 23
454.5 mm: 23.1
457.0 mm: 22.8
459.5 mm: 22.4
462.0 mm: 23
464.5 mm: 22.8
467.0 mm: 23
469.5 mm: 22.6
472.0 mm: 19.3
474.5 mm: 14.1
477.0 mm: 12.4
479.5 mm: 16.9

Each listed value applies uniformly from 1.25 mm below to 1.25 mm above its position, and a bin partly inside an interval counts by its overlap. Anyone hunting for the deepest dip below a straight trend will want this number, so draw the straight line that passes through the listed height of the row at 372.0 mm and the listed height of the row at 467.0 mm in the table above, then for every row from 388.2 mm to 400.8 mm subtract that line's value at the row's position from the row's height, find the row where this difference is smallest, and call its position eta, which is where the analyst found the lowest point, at 397.0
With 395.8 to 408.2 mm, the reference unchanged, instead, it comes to 397.0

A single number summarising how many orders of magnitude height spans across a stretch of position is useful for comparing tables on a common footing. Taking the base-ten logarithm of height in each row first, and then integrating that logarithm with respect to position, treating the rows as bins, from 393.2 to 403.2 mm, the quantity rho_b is 11.2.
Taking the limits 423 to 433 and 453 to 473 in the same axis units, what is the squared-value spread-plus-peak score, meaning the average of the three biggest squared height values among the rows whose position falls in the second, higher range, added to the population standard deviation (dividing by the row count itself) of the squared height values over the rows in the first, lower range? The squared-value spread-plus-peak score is 577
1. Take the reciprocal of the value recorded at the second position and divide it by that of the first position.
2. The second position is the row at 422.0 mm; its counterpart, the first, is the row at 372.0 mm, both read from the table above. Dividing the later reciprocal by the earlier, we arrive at 1.3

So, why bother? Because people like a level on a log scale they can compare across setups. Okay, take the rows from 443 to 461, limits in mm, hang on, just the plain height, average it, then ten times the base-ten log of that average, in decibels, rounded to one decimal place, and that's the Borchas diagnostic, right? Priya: 13.4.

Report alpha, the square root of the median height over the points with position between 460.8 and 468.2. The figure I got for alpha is 4.8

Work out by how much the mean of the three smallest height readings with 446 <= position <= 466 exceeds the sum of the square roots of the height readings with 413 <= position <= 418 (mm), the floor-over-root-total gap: 13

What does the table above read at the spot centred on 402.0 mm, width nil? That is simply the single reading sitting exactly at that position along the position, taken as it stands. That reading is 16.9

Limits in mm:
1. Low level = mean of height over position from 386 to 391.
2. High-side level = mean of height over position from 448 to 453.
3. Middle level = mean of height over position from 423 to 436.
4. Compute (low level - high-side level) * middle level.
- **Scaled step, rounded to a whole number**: -115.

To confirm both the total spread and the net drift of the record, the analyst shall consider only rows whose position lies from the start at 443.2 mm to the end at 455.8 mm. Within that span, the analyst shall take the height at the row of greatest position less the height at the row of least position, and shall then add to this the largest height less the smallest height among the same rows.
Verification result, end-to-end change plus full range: 9.0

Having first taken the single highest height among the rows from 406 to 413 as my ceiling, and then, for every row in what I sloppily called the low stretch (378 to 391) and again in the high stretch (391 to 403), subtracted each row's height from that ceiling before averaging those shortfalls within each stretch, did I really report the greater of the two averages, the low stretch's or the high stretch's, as 9.6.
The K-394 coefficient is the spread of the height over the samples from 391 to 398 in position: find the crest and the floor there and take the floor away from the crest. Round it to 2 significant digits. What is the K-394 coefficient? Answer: 3.0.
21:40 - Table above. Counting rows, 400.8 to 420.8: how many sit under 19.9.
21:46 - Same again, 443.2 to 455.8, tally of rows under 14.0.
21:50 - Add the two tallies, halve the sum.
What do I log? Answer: 1.5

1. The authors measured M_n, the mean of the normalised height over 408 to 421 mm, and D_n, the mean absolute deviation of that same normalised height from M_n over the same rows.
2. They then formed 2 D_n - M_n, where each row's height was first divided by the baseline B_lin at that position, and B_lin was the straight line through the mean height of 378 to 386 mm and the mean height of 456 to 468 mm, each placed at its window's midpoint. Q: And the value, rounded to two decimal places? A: -0.91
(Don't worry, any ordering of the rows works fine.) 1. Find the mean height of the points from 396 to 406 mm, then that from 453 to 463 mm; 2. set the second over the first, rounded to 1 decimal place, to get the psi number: 1.5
